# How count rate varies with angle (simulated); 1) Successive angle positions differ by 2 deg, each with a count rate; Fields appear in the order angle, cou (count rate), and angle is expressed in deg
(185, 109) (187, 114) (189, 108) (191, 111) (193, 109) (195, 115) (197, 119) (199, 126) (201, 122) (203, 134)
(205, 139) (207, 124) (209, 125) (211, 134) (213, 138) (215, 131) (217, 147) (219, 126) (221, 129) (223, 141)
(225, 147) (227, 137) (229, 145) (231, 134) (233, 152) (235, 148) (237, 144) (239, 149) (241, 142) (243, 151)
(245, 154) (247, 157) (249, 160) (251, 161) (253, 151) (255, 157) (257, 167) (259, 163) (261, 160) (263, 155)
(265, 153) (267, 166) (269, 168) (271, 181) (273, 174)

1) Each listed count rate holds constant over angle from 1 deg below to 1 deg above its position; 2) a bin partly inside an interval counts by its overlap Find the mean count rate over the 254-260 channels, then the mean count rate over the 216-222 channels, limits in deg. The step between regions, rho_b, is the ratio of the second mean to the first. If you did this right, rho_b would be 0.83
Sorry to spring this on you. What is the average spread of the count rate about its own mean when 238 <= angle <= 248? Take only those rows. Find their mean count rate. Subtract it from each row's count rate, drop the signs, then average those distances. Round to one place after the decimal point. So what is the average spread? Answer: 4.1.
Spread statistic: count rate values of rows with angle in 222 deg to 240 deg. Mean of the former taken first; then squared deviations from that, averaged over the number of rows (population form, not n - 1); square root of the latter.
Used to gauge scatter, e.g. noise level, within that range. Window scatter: 5.5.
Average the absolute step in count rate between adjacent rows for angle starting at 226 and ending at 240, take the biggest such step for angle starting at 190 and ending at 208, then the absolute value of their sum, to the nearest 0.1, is 23.3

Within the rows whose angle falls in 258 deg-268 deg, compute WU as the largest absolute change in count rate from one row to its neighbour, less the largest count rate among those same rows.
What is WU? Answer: -153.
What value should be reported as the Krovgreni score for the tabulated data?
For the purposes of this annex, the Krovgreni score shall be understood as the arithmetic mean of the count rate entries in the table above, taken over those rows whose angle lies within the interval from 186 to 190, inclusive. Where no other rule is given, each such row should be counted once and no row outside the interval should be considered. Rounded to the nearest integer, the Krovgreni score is 111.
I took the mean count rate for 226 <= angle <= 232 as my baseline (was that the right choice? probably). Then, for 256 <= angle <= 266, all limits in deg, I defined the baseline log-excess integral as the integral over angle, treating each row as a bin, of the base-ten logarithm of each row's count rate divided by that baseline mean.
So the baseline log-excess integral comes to 0.6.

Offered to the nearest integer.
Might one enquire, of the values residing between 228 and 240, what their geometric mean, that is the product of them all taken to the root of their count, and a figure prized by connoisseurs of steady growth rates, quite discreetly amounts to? 145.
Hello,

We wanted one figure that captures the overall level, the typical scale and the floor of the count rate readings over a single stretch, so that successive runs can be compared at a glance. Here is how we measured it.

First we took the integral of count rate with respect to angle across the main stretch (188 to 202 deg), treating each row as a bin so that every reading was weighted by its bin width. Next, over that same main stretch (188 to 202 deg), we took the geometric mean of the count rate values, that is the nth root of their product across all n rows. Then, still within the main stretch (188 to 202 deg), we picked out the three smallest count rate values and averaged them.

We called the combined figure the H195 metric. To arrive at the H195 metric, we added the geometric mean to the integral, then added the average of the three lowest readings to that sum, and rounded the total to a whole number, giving 1845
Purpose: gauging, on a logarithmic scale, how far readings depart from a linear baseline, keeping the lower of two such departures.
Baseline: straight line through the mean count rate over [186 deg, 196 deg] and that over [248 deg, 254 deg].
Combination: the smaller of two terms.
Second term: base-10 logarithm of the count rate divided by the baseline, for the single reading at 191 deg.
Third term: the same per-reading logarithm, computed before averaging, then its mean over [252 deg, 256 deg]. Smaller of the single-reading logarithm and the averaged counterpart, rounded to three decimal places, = -0.016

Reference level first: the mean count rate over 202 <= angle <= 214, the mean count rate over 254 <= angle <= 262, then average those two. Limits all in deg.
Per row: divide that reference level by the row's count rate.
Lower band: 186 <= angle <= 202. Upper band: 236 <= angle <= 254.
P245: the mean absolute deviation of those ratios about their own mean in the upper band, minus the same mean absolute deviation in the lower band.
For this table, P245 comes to -0.022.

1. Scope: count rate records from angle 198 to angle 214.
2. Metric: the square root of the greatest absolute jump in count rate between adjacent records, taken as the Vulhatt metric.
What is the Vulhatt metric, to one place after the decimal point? 3.9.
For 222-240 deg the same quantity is 4.2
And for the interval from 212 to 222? 4.6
